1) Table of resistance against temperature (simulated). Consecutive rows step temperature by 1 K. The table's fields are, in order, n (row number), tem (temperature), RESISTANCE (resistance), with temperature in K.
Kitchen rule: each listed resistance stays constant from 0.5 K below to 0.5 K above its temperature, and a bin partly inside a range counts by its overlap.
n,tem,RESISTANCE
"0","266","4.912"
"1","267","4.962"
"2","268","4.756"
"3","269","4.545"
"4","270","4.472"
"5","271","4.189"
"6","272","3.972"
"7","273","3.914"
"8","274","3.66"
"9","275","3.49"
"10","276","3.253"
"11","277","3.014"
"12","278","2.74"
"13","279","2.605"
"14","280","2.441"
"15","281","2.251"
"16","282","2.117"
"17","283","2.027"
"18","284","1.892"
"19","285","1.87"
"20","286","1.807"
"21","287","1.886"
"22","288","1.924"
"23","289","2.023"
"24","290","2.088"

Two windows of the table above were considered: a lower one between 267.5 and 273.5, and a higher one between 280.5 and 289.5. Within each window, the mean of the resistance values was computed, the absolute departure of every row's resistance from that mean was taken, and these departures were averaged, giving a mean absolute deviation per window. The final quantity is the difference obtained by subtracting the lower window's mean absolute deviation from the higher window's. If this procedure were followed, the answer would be -0.17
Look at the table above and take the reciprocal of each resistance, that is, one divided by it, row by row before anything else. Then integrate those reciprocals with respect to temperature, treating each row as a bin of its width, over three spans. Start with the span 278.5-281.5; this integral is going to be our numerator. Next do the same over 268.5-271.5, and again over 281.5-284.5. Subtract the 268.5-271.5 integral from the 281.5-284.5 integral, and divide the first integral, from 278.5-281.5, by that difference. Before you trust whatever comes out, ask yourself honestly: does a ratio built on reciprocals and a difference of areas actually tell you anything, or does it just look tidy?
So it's 1.52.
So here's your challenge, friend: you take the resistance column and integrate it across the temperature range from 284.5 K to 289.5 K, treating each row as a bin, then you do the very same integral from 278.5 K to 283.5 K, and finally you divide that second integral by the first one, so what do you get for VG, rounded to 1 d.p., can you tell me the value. 1.2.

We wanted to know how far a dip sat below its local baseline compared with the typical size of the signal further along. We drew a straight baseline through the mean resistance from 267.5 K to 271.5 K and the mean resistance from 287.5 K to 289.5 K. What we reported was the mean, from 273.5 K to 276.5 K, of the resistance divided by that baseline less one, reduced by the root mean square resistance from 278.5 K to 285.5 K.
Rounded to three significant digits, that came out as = -2.27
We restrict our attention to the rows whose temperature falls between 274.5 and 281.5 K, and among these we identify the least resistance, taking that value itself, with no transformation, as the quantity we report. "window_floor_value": 2.251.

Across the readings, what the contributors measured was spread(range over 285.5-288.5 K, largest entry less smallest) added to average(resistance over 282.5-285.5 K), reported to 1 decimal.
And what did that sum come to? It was 2.0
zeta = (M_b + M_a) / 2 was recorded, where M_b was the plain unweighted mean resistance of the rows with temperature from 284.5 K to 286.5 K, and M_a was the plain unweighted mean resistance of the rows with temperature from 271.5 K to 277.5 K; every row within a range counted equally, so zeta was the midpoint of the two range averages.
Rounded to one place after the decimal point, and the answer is 2.7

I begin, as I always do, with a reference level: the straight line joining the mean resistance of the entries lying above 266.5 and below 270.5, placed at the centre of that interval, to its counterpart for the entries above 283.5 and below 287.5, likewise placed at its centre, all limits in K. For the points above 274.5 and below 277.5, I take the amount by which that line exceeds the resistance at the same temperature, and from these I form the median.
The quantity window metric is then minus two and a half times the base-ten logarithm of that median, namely 1.8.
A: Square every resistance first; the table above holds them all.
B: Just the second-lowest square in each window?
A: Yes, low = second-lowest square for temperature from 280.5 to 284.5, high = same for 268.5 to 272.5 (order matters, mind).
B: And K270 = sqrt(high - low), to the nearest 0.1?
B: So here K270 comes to 3.7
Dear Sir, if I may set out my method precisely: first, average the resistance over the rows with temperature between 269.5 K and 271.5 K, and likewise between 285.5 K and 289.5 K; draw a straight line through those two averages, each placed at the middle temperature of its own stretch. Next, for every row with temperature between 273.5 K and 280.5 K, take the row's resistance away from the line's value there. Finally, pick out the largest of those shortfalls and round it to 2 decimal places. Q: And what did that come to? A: 0.54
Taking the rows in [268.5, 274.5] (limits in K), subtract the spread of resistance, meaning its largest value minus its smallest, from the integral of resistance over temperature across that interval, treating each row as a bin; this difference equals 23.9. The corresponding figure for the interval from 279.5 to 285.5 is 12.0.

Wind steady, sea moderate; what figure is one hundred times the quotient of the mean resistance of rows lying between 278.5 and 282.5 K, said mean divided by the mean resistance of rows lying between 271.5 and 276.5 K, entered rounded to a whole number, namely 64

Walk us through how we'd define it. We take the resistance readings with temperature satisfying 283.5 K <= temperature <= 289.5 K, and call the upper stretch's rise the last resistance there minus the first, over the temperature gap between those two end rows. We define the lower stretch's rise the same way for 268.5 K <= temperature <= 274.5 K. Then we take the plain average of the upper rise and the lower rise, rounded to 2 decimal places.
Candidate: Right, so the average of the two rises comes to -0.08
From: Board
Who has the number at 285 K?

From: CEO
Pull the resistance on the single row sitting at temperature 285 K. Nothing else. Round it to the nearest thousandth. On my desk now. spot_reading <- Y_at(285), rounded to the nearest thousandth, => 1.870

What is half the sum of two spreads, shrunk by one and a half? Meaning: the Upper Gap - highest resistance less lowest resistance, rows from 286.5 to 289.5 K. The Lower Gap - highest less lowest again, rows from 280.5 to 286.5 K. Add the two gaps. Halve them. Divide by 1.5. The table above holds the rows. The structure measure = 0.19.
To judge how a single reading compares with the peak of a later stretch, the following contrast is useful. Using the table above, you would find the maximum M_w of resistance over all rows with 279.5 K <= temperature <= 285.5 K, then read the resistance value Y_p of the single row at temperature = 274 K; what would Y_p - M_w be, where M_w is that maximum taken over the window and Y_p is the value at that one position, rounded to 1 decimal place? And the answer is 1.2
